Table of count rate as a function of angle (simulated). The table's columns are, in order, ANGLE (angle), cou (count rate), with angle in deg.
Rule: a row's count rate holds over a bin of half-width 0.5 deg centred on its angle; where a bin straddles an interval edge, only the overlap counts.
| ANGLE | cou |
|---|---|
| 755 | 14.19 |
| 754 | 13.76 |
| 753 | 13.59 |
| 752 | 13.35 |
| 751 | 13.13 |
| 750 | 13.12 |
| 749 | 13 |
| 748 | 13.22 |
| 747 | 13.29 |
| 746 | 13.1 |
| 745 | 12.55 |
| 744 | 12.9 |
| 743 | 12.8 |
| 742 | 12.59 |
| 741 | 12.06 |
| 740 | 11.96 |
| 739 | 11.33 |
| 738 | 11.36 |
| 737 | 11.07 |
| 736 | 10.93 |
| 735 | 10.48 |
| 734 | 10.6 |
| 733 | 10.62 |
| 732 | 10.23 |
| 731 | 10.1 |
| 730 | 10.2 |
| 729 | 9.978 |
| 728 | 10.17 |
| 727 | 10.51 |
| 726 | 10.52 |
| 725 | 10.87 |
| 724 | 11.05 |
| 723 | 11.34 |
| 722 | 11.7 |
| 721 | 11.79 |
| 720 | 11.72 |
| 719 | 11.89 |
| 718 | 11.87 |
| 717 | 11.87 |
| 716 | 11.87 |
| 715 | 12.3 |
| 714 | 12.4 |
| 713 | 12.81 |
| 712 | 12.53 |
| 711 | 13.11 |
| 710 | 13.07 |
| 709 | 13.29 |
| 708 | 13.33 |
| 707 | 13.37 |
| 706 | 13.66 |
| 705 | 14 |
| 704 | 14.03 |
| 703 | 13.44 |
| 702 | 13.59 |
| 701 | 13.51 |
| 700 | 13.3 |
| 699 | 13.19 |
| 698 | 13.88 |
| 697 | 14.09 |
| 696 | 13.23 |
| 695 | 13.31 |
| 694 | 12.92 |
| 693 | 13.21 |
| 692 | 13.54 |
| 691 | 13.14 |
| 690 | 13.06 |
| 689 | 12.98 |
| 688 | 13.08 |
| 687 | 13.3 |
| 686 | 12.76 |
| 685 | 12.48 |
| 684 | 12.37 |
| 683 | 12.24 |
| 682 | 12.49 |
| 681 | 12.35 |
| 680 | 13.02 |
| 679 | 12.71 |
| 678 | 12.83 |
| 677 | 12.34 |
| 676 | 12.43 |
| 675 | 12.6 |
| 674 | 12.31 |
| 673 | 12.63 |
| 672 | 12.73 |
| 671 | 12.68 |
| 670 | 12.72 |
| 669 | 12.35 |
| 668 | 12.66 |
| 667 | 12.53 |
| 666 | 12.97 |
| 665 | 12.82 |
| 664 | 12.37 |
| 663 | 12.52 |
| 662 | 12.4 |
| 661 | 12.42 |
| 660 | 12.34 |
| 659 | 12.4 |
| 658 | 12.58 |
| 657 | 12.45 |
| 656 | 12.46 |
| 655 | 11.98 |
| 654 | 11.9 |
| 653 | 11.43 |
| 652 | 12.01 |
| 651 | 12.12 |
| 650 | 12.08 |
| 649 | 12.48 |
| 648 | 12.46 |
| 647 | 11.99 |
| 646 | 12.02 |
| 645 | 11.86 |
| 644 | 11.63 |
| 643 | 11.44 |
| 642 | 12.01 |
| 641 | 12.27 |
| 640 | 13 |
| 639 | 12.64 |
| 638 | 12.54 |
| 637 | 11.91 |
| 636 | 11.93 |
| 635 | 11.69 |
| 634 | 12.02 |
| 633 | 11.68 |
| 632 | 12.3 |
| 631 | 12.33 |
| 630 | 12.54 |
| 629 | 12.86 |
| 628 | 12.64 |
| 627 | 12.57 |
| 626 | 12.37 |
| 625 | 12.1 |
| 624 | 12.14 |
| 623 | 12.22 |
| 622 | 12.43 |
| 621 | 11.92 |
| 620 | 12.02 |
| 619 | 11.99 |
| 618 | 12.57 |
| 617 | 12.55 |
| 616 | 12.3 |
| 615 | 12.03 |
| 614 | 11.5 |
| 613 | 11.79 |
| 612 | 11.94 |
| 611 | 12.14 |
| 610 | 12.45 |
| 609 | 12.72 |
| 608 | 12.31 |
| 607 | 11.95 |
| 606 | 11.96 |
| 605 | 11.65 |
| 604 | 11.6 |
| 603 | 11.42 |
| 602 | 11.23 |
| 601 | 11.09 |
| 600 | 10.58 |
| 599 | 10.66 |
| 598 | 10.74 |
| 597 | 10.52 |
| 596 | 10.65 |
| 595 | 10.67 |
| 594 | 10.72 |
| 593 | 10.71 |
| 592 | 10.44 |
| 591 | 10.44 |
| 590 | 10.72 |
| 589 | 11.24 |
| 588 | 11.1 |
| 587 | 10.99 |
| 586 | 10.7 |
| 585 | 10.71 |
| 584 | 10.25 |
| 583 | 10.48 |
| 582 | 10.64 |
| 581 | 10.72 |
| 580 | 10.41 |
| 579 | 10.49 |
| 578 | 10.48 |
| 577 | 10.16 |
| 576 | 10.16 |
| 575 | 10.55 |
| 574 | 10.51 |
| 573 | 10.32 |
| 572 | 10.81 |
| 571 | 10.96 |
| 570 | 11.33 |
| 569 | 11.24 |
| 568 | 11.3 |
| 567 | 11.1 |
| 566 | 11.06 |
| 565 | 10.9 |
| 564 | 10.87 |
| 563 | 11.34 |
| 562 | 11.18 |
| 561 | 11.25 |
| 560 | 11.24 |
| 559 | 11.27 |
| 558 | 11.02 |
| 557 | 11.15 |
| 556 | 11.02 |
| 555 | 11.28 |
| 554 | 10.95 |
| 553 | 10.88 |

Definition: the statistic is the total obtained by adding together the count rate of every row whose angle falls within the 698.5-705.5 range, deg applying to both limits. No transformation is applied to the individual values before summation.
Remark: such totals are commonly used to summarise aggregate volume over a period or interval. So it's 95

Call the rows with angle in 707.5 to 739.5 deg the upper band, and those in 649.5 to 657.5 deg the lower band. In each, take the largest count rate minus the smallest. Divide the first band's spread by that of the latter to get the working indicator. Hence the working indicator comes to 3.3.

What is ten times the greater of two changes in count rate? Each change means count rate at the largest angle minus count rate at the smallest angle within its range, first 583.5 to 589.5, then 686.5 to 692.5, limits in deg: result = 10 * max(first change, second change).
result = 10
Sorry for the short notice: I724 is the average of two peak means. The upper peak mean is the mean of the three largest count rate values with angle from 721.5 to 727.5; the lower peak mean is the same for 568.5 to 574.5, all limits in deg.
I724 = 11.3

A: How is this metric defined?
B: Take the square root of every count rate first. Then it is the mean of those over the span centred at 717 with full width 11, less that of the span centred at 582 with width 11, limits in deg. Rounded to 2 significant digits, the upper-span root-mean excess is 0.23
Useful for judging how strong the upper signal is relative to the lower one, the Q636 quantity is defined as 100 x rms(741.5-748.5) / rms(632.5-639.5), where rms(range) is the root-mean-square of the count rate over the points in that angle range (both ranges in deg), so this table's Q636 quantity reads 107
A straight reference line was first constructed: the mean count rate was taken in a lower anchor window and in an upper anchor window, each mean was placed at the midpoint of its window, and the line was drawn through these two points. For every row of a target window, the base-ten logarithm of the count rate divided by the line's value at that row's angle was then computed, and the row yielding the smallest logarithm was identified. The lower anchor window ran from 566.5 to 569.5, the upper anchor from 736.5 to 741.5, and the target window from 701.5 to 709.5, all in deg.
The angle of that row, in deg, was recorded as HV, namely 709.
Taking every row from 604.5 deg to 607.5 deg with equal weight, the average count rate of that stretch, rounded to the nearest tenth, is 11.9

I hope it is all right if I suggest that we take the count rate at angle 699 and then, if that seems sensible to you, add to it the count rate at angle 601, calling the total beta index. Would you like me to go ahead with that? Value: 24.3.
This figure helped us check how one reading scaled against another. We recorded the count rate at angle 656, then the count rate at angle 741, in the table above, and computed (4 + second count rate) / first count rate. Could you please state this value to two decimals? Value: 1.29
